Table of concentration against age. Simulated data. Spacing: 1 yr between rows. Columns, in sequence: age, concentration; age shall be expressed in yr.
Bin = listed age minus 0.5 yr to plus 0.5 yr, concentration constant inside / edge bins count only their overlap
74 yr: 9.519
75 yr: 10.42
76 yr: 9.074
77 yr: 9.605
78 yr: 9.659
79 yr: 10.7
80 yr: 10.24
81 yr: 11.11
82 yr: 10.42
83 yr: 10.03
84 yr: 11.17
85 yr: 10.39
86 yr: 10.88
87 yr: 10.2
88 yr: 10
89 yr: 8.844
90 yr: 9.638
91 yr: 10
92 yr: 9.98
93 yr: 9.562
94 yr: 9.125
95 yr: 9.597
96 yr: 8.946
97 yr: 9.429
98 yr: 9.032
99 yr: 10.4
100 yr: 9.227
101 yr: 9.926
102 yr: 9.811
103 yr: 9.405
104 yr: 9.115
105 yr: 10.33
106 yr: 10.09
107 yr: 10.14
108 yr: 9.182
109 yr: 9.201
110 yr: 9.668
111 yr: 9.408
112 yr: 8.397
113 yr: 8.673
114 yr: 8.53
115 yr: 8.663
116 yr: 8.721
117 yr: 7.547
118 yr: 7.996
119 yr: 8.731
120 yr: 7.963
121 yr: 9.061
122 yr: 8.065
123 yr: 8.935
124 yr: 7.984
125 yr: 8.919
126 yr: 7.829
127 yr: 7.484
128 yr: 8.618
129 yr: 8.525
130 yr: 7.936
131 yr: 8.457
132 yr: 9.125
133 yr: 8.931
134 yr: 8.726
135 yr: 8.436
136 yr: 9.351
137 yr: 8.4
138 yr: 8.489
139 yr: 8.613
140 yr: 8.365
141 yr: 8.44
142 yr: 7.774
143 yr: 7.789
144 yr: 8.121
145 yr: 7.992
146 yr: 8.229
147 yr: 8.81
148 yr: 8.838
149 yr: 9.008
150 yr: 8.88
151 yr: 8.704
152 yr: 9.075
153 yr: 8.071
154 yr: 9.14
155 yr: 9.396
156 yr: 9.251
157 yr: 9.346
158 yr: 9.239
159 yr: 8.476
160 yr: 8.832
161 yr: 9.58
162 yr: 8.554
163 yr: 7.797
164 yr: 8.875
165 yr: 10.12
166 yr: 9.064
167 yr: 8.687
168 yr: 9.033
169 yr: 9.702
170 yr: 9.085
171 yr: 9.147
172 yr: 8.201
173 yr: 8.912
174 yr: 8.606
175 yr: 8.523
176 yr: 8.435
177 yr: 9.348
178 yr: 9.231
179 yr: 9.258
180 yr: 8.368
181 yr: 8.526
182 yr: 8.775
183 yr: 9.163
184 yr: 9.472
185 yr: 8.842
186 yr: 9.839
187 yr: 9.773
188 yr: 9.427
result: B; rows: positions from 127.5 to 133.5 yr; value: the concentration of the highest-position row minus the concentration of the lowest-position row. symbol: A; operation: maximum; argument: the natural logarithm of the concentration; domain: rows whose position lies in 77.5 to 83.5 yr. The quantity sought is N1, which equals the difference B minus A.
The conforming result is -2.1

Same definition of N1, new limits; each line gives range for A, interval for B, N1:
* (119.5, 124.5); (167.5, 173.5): -2.3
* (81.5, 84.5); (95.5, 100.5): -2.1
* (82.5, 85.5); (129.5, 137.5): -1.9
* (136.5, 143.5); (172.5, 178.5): -1.8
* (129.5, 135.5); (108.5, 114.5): -2.9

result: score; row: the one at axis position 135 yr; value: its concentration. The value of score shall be 8.436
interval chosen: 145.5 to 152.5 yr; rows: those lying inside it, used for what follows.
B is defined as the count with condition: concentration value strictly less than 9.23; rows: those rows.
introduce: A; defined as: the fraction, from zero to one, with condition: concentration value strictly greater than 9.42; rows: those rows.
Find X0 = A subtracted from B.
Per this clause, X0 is 7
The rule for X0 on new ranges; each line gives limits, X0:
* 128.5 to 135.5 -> 7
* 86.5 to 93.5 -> 0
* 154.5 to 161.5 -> 2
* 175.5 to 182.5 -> 4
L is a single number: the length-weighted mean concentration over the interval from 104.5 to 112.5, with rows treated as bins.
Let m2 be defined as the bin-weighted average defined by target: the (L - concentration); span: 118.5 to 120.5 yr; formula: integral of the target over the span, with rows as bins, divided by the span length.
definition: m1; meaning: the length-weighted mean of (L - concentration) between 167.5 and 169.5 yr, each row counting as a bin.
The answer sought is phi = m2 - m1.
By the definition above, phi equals 1.0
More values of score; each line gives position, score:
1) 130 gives 7.936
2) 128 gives 8.618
